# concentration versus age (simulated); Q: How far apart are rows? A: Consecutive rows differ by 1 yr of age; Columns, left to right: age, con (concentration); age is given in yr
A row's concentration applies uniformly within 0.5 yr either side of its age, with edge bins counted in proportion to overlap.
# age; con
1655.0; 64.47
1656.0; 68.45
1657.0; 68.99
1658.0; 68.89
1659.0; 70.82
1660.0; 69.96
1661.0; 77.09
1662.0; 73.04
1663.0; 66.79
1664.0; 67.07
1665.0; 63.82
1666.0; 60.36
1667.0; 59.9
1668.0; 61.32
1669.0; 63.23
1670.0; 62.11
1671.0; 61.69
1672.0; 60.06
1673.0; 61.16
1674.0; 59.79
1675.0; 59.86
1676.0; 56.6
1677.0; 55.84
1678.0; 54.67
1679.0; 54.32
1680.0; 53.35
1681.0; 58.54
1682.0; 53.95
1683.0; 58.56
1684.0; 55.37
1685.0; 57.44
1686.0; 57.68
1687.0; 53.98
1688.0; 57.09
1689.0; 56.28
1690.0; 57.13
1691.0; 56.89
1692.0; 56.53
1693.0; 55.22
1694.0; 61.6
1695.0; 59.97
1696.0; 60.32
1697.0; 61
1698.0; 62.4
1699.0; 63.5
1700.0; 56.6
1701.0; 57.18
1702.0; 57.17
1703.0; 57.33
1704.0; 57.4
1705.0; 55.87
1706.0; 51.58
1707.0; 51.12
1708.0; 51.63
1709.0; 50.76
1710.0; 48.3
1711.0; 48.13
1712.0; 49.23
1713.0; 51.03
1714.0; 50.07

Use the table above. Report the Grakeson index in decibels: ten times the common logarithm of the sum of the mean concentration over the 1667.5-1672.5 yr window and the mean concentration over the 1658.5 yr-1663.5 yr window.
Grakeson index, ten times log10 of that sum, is 21.25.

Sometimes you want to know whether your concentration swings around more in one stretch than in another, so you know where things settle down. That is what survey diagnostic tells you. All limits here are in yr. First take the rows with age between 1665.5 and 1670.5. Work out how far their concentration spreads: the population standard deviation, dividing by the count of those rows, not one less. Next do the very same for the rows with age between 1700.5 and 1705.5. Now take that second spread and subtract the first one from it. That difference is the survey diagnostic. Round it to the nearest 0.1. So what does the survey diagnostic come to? -0.6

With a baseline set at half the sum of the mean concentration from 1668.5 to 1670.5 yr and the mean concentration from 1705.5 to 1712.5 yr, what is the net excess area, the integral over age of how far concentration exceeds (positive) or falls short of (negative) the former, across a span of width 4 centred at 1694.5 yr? 12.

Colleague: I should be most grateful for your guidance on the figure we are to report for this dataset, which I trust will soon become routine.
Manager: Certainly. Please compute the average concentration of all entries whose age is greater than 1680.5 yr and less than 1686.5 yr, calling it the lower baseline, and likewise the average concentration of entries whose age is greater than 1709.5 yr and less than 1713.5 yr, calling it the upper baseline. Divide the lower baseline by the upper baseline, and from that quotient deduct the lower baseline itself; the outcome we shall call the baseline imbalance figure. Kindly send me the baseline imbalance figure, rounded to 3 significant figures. -55.8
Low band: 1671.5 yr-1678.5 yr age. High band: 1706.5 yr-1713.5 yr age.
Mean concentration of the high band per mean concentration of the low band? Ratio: 0.86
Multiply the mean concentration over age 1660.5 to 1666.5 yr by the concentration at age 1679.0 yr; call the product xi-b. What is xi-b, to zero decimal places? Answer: 3695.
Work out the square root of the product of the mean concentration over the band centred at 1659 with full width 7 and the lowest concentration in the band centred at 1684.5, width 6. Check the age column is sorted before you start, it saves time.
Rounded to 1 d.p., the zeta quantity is 61.9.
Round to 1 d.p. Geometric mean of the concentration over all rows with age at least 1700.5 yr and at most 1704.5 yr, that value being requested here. 57.3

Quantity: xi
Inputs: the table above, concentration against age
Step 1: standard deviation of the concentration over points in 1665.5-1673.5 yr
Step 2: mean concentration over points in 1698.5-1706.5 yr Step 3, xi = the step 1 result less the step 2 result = -56.0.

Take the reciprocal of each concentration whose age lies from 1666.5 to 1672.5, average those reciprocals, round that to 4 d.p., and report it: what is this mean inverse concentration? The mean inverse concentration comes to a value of 0.0163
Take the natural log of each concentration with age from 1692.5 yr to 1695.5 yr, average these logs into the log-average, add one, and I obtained 5.08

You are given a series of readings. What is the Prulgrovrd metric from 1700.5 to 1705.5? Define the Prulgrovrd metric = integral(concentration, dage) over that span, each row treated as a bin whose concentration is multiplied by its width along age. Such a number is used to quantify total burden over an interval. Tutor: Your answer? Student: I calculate 285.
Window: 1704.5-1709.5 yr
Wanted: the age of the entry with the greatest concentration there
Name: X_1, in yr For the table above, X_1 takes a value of 1705.0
